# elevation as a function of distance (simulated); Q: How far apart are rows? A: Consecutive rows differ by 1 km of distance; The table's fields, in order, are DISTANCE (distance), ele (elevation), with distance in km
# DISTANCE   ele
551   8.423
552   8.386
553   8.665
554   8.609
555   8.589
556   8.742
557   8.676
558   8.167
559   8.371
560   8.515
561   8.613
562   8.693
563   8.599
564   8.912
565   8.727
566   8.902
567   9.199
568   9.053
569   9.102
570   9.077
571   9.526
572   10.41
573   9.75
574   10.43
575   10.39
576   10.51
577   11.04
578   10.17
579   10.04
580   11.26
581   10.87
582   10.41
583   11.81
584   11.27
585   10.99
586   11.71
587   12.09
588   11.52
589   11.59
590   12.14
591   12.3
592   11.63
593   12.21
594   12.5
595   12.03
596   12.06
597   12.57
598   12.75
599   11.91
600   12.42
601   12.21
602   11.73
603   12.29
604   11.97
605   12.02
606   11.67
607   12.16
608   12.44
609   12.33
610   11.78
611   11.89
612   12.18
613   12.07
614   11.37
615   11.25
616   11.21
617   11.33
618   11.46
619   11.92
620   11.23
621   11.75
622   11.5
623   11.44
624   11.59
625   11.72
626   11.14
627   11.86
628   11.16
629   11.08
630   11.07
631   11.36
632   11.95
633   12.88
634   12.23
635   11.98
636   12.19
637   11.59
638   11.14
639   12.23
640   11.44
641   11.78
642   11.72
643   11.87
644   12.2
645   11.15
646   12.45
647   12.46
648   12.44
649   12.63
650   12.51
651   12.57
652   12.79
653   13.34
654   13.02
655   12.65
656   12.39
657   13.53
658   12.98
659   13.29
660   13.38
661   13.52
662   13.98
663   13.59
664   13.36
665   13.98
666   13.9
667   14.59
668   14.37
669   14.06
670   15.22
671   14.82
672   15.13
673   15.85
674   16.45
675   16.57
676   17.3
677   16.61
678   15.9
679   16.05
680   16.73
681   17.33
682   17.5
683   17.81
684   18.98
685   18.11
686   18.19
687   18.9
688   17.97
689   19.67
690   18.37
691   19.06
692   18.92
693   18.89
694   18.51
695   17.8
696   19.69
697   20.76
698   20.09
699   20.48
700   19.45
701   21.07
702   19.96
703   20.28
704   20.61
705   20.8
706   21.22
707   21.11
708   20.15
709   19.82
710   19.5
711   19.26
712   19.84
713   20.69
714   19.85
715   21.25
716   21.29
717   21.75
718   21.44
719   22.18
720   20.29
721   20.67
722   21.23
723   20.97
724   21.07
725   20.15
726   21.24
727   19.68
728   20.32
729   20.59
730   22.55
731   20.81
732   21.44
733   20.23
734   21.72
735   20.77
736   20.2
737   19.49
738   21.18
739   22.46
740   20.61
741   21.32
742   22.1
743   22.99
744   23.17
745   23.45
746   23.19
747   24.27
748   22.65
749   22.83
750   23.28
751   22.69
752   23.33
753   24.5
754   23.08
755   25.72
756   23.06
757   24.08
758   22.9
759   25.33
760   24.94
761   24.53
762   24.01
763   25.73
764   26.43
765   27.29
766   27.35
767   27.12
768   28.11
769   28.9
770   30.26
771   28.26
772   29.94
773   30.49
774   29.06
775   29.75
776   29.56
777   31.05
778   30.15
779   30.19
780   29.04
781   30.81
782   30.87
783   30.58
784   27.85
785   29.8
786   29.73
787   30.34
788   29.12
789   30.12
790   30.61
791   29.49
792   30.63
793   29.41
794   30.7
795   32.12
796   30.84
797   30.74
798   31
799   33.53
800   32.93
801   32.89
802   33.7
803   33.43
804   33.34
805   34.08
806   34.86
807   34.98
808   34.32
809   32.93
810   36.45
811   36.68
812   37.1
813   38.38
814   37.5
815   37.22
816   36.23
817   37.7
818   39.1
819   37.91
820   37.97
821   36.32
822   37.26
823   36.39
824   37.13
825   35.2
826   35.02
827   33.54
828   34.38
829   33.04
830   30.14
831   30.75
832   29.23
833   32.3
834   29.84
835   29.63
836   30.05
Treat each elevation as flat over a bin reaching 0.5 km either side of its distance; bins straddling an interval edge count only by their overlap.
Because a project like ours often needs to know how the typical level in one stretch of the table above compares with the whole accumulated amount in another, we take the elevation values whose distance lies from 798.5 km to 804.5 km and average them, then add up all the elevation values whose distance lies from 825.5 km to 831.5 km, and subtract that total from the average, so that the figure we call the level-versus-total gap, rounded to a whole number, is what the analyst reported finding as -164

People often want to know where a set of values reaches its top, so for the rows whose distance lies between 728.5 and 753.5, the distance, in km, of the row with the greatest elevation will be 753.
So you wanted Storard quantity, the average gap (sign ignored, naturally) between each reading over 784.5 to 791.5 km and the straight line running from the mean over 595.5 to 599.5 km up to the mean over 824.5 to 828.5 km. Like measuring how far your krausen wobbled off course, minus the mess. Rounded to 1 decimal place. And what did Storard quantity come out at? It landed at 0.9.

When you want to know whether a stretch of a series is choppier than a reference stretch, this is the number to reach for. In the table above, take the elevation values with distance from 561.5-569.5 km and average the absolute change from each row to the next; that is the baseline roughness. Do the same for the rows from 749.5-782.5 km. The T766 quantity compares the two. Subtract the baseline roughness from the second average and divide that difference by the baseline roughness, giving 4.9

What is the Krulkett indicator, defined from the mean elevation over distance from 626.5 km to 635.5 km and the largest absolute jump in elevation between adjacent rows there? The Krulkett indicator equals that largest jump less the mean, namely -11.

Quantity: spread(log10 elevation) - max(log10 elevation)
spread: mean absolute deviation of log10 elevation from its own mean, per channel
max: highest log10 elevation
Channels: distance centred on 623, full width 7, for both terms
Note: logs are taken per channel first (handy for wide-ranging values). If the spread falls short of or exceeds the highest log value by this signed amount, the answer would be -1.06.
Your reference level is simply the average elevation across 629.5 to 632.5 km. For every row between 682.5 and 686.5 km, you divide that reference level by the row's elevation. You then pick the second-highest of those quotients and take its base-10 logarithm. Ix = -0.20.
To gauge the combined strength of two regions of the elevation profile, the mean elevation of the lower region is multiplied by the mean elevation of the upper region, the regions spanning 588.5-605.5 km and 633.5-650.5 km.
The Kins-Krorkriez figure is 146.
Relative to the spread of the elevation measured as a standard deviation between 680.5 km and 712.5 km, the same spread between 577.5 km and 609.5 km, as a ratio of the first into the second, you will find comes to 0.61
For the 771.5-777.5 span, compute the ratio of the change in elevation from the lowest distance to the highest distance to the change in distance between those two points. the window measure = 0.22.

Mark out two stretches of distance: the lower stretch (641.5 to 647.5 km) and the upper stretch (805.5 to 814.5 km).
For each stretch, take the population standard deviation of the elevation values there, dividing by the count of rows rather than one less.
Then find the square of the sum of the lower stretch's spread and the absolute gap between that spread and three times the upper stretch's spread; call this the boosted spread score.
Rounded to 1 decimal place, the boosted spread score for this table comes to 24.3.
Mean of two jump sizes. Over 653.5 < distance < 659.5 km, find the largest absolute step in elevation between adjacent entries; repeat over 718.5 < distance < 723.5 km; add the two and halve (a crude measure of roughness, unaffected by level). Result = 1.5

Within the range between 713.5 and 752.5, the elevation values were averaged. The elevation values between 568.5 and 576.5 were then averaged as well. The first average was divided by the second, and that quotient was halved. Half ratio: 1.1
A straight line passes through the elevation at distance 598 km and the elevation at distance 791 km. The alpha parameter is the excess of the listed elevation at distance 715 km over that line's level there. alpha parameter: -1.6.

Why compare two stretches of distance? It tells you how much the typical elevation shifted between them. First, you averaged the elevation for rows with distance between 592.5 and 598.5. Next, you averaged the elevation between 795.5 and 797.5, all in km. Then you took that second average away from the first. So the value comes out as -18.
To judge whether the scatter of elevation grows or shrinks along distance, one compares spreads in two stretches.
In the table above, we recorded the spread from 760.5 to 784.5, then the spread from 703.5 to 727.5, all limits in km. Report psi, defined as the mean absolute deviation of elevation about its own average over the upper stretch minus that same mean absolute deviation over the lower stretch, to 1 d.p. 1.0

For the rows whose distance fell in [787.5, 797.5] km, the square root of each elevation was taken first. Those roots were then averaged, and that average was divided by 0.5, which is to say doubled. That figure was 11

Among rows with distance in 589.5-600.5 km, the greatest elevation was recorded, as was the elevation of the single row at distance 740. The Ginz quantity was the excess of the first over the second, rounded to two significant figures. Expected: -7.9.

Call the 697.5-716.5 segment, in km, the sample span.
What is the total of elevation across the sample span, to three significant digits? 387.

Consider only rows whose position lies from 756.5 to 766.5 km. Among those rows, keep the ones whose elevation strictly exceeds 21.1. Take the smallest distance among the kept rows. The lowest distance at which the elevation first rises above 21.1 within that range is 757 km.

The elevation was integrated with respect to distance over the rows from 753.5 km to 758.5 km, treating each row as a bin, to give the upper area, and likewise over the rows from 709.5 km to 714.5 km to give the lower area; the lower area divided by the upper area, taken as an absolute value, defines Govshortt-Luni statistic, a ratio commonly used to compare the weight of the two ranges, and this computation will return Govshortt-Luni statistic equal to 0.83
